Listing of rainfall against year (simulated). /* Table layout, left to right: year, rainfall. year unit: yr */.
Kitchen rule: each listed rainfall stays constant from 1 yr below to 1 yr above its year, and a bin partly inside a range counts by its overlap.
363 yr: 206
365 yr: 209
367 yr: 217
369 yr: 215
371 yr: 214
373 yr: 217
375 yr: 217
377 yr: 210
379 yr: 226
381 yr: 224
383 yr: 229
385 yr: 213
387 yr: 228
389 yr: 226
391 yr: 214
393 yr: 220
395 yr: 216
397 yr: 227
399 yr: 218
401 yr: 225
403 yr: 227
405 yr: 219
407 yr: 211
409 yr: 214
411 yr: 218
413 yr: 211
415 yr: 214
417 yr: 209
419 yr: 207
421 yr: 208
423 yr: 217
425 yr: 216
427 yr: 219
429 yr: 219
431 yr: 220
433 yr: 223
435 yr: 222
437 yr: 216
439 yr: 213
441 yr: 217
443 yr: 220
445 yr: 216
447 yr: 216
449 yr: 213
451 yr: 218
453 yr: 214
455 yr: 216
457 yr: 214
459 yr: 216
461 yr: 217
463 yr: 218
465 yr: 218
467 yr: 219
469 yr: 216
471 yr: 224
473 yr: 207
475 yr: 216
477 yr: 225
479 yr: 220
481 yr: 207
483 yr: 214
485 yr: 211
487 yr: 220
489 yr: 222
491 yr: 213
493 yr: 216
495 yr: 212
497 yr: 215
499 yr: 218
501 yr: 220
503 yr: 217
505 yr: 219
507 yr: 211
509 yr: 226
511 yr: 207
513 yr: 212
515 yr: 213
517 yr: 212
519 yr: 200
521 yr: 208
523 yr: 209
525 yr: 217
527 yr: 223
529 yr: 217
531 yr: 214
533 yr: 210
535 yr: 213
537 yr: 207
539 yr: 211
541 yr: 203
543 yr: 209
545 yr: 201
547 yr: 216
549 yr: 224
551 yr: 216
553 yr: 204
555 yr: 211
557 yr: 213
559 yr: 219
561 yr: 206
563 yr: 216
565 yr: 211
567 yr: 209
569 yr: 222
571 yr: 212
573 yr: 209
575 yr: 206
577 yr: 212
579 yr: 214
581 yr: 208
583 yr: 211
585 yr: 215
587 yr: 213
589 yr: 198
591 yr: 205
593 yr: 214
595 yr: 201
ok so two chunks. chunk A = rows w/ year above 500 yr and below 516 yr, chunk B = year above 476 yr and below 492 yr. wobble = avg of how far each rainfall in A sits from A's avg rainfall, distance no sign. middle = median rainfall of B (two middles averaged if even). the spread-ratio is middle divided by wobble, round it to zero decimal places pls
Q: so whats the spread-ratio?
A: 45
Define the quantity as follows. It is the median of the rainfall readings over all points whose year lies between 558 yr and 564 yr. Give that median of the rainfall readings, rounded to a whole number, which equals 216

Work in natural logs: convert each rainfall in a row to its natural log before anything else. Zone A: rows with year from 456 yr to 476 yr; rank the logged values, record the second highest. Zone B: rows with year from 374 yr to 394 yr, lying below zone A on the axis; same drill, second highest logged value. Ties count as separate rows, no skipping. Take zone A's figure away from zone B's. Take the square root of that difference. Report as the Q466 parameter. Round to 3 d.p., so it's 0.201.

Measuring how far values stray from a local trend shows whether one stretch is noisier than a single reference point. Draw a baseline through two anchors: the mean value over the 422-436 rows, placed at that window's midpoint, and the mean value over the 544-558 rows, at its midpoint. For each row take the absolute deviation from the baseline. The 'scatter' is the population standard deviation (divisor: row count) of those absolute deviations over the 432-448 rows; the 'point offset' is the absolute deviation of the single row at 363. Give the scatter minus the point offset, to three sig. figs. -16.1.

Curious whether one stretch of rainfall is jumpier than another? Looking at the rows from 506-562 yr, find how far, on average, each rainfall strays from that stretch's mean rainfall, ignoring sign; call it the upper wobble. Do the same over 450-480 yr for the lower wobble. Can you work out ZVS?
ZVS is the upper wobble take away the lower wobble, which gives 2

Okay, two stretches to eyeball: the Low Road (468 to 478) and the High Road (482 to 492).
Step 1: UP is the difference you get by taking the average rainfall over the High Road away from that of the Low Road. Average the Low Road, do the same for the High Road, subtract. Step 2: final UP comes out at 1.6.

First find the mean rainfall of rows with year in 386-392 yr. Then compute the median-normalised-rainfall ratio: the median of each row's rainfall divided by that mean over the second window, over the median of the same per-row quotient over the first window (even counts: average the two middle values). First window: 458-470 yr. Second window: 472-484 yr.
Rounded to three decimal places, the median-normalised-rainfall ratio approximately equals 0.989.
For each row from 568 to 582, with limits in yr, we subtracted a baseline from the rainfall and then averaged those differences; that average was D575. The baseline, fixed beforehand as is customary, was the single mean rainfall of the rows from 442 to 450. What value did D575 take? -4.4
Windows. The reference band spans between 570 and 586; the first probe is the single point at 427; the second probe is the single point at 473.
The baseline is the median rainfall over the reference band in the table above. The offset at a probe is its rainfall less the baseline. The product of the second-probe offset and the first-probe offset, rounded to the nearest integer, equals -34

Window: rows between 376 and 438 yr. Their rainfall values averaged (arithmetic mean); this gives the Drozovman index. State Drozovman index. 218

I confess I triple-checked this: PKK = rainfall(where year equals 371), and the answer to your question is 214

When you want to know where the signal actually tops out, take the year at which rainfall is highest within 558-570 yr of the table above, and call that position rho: 569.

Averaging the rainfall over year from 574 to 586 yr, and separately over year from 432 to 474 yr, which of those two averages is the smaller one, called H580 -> 211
